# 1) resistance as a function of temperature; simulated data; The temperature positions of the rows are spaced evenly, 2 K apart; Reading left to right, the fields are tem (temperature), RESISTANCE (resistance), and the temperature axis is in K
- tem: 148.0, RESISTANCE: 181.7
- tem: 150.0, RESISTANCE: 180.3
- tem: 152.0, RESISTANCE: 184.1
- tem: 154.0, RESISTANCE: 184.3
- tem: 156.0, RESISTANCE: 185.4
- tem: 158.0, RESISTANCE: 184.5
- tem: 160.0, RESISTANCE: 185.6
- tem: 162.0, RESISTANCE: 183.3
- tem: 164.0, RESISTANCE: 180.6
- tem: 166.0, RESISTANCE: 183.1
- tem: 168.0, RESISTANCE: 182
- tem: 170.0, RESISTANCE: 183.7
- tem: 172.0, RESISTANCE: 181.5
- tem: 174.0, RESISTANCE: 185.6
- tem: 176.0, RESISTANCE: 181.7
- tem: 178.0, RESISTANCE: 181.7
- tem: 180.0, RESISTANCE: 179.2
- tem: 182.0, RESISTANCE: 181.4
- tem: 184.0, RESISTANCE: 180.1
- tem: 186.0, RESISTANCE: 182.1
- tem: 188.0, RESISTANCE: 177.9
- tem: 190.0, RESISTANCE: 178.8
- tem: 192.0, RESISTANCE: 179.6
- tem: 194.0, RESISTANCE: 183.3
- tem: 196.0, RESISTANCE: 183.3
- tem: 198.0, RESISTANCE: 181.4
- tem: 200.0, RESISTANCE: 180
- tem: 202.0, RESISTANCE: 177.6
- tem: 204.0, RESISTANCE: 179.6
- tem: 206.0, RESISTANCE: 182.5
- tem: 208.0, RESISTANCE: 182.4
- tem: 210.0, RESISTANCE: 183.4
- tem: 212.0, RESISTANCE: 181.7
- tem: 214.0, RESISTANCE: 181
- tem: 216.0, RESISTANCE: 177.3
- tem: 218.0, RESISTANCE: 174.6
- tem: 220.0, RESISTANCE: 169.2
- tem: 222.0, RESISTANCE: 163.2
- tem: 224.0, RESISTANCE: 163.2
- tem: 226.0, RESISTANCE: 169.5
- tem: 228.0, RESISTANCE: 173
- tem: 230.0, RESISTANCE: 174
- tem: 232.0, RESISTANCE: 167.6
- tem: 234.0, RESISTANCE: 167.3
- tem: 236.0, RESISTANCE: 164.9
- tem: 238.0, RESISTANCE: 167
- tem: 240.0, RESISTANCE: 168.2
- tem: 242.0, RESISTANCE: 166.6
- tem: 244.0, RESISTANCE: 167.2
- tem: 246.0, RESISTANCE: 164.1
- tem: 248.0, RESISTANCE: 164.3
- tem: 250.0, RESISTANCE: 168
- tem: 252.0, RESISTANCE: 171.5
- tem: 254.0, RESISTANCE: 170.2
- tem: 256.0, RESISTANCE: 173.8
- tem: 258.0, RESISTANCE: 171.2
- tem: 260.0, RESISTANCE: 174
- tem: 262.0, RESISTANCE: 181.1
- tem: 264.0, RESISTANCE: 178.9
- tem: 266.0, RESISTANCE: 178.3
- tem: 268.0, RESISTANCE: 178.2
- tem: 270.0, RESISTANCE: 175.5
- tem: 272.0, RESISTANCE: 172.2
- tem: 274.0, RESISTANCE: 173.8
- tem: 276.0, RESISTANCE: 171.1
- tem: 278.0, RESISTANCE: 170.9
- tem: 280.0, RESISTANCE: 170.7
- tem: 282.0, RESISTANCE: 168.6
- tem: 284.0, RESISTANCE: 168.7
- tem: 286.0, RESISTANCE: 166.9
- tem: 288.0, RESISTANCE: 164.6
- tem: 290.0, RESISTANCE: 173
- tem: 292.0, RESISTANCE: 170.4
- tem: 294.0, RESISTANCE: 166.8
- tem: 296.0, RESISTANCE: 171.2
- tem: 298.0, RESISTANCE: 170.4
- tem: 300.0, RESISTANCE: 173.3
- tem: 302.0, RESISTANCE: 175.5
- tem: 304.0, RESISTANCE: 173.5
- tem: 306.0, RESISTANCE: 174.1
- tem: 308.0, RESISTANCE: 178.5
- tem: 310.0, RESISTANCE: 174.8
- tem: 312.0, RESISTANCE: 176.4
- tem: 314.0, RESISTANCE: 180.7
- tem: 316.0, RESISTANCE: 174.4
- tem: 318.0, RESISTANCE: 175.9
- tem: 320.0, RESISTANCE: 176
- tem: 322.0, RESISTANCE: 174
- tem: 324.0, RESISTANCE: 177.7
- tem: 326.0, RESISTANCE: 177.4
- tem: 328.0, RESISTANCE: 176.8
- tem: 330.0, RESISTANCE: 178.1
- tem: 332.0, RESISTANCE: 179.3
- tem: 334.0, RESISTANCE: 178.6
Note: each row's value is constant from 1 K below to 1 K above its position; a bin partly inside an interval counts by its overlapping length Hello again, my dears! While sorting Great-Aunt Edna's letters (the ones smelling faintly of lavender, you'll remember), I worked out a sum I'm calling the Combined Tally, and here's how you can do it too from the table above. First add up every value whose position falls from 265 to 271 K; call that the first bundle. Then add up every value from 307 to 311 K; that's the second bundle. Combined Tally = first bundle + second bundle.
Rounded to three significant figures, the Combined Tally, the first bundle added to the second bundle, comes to 885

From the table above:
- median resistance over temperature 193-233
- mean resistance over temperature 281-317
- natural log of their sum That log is 5.86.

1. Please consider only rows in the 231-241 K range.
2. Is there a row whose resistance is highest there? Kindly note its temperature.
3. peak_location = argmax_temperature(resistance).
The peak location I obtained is 240.0 K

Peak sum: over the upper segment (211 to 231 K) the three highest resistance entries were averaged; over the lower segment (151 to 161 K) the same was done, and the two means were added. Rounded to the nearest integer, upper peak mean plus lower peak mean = 365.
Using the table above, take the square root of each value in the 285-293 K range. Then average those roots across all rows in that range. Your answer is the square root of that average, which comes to 3.60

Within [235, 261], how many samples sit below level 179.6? 13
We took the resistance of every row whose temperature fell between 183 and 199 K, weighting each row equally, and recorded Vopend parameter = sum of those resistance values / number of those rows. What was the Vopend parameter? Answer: 181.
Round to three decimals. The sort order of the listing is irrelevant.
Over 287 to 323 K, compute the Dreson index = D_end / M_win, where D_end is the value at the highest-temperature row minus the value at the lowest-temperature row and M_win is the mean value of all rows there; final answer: 0.054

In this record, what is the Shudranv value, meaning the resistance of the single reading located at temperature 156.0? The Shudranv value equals 185.4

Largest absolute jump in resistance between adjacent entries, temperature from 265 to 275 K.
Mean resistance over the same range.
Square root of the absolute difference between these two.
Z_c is 13.1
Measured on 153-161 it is 13.6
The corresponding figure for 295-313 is 13.0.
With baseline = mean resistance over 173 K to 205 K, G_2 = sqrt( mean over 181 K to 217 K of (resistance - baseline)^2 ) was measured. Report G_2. 1.9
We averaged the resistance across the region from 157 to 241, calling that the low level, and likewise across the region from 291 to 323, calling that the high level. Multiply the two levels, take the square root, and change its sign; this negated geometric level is -176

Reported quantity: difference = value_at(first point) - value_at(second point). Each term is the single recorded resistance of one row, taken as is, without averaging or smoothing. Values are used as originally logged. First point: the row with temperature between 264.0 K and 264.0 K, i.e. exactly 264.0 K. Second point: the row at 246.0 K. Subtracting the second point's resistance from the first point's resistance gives 15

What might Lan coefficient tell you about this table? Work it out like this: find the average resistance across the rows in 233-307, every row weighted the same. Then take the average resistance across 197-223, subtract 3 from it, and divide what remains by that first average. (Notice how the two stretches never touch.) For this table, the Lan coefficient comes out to 1.02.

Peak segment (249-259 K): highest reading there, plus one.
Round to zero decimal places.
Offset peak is 175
